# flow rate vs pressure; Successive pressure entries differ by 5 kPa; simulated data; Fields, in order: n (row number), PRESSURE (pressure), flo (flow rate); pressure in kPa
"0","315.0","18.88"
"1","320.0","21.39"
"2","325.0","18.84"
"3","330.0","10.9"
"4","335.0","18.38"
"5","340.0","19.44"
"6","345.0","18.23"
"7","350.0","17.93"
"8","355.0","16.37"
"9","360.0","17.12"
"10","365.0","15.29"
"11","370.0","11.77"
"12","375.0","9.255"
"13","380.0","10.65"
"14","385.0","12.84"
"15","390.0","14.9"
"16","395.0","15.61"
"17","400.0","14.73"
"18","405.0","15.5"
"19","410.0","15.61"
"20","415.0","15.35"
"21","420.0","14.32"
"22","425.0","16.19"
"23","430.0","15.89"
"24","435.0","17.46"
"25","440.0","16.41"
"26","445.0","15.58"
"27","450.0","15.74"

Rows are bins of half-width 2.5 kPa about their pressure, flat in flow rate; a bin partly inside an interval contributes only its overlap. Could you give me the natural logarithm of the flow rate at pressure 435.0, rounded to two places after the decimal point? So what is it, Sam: 2.86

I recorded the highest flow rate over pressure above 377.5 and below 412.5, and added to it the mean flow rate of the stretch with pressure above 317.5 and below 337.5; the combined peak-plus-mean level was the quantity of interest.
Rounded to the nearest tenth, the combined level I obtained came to 33.0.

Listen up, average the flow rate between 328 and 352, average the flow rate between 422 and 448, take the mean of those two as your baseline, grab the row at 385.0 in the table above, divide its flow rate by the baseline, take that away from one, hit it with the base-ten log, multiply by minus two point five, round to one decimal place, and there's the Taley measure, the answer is 1.6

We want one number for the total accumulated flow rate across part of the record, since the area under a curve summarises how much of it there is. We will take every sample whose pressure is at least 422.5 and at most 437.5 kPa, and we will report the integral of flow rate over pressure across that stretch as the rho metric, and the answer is 248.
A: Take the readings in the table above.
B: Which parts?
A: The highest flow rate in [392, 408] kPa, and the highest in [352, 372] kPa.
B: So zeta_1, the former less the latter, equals -1.5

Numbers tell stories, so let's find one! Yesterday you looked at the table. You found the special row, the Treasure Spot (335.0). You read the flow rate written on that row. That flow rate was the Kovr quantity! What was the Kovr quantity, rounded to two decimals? 18.38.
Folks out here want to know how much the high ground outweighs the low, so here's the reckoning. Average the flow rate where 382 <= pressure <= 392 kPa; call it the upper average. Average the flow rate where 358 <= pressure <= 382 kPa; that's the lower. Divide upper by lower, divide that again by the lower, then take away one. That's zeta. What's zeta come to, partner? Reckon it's -0.916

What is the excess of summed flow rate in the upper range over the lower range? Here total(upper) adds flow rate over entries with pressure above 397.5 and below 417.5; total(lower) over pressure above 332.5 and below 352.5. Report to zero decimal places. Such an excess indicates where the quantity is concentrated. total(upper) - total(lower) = -13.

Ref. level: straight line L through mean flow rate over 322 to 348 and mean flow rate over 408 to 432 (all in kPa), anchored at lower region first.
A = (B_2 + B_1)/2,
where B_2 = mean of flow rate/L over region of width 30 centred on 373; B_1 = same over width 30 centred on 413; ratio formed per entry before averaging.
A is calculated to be 0.88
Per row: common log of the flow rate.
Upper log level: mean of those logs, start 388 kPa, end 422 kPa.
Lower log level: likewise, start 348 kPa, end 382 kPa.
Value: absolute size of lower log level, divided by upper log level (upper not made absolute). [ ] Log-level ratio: 0.96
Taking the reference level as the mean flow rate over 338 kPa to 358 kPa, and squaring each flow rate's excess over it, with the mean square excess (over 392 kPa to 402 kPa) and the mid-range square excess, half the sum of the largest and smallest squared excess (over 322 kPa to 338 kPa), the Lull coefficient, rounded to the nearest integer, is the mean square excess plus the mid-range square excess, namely 33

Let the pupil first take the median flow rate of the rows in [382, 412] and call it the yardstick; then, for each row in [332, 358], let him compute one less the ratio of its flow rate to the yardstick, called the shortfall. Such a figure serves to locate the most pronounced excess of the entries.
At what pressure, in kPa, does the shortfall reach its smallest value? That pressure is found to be 340.0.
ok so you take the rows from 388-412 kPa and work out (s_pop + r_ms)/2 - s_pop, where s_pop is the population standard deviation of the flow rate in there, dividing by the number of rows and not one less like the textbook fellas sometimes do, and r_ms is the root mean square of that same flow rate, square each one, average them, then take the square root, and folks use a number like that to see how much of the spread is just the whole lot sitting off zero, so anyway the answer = 7.4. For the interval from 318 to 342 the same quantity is 7.3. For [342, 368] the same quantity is 8.0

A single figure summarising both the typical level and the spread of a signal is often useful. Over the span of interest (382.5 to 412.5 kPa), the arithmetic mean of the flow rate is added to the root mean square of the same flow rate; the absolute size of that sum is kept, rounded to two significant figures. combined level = 30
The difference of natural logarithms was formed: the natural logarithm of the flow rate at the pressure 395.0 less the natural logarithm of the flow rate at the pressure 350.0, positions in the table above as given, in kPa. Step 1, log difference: -0.14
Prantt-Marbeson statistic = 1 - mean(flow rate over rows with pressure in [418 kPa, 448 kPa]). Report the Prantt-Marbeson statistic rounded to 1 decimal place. -15.0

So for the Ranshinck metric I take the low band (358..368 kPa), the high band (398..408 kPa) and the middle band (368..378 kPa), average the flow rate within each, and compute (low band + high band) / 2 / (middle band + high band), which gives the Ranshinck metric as 0.61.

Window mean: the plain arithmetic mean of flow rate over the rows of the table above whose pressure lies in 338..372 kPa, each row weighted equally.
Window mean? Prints 16.6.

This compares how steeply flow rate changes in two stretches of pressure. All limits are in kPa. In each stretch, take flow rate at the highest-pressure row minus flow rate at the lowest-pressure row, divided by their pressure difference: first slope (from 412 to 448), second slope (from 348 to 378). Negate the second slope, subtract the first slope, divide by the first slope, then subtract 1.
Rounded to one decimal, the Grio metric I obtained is 43.3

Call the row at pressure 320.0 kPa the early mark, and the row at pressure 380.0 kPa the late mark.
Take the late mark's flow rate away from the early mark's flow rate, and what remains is 11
